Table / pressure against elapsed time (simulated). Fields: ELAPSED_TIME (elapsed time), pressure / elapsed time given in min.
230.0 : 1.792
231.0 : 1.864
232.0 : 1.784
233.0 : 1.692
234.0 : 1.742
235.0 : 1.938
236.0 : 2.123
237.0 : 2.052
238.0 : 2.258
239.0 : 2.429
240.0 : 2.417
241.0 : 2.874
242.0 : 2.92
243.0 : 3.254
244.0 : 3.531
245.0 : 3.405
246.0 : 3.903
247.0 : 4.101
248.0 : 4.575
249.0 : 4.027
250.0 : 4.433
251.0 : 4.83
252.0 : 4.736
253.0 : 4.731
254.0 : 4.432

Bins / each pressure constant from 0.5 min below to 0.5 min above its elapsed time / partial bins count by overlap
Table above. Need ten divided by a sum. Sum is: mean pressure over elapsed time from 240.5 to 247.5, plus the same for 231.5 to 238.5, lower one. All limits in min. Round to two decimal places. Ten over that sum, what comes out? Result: 1.86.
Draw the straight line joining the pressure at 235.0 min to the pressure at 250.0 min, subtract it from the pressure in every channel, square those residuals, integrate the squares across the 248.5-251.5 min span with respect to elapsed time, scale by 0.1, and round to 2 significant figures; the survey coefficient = 0.011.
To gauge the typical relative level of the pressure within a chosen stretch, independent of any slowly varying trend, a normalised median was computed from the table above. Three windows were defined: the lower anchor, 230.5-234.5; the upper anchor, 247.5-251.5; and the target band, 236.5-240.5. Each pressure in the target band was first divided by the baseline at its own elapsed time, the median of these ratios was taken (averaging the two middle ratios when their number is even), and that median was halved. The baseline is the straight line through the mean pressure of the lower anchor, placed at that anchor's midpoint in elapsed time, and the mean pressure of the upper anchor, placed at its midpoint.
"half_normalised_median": 0.420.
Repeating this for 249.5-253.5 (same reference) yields 0.487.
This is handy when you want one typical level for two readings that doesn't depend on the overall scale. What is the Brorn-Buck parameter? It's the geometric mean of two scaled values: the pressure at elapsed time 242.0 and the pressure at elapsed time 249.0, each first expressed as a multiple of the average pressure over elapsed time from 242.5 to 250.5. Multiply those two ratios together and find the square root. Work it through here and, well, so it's 0.878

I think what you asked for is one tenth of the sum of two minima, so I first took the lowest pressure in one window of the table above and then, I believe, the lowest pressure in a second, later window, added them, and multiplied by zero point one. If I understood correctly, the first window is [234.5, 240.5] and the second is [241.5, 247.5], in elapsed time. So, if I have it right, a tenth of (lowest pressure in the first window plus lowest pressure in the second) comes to 0.49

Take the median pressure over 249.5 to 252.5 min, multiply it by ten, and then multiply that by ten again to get 474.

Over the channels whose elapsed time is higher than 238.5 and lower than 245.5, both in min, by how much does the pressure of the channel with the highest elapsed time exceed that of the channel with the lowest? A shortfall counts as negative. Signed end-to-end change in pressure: 1.0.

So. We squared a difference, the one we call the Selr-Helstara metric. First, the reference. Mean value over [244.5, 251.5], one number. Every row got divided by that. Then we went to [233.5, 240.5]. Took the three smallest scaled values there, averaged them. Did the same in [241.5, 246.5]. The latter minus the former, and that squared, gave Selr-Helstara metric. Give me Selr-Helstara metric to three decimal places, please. 0.094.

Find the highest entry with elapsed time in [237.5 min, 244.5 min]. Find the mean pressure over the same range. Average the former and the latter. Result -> 3.2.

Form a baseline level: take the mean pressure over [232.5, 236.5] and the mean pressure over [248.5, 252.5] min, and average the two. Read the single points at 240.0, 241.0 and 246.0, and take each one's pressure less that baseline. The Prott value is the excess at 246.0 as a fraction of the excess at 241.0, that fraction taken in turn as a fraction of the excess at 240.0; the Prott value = 2.9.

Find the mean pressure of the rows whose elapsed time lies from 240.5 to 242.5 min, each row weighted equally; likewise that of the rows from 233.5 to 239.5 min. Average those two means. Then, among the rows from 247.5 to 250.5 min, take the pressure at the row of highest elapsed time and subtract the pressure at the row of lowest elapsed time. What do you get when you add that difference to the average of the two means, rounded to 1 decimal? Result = 2.4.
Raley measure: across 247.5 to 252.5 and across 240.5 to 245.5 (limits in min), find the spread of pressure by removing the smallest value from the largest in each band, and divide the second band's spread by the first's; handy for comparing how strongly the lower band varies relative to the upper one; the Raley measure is 0.82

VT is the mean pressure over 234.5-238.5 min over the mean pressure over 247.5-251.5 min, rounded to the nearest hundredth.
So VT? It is 0.47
